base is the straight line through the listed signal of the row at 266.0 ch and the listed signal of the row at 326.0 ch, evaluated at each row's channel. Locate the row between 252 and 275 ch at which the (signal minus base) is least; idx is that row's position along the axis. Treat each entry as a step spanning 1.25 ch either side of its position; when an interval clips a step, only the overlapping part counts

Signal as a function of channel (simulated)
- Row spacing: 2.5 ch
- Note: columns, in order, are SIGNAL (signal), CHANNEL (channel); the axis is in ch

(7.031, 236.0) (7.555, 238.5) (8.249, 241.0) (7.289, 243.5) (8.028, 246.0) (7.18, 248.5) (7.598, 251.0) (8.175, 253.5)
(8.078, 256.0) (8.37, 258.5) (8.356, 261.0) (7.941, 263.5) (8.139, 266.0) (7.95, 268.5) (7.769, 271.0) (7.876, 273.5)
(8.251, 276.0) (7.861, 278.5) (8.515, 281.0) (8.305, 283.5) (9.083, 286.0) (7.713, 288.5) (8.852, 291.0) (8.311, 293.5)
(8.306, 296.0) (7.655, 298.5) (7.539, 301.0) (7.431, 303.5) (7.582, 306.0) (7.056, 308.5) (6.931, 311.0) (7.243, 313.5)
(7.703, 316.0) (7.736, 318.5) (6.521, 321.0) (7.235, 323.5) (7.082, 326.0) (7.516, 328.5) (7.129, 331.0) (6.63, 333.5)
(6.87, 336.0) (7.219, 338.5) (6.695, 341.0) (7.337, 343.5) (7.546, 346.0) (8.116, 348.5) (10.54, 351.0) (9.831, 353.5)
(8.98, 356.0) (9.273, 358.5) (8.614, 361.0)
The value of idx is 271.0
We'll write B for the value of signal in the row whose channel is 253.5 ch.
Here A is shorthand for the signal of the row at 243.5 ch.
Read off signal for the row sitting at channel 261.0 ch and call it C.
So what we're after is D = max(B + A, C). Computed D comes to 15.5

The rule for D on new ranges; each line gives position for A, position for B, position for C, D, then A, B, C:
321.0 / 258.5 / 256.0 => 14.9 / 6.521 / 8.37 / 8.078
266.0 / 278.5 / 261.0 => 16.0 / 8.139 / 7.861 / 8.356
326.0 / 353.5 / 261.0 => 16.9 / 7.082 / 9.831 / 8.356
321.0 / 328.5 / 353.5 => 14.0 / 6.521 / 7.516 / 9.831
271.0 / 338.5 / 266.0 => 15.0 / 7.769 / 7.219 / 8.139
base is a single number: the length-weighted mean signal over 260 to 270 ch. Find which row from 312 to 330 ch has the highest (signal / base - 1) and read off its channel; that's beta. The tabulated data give 318.5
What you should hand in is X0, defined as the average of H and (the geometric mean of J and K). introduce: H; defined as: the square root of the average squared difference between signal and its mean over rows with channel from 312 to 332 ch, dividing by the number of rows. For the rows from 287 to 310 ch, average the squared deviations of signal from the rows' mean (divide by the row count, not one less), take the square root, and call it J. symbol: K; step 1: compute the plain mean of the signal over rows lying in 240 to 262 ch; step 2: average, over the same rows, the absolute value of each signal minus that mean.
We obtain 0.41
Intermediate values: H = 0.37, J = 0.52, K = 0.38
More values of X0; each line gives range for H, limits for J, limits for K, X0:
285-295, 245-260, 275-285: 0.40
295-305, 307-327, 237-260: 0.36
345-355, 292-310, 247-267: 0.79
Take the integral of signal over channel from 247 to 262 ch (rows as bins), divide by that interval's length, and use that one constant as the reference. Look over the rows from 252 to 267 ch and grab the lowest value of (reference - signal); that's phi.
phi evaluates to -0.4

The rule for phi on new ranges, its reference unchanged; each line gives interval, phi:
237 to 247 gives -0.3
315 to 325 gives 0.2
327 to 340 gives 0.4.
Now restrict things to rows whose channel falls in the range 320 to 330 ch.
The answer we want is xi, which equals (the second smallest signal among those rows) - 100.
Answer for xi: -92.9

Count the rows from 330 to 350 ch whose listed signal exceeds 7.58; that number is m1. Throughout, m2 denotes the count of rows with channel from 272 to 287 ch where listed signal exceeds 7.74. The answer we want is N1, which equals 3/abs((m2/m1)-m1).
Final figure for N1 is 0.6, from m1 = 1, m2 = 6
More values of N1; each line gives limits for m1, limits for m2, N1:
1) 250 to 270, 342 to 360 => 0.4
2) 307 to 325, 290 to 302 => 6.0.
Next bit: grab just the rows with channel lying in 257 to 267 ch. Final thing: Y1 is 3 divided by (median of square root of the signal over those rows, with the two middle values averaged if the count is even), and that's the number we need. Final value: 1.04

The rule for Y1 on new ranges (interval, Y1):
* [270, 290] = 1.06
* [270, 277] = 1.07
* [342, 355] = 1.05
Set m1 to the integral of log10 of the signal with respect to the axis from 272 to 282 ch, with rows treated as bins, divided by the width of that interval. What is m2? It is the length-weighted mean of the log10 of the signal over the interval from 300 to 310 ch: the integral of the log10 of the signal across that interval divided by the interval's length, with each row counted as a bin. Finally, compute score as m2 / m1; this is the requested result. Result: 0.96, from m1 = 0.909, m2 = 0.868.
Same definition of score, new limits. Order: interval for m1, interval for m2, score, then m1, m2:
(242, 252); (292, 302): 1.03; 0.877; 0.902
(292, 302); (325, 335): 0.94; 0.902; 0.850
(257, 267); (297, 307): 0.96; 0.914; 0.879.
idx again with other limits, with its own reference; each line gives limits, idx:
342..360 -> 343.5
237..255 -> 248.5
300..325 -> 321.0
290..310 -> 308.5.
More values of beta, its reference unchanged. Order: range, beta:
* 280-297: 286.0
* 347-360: 351.0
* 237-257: 241.0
